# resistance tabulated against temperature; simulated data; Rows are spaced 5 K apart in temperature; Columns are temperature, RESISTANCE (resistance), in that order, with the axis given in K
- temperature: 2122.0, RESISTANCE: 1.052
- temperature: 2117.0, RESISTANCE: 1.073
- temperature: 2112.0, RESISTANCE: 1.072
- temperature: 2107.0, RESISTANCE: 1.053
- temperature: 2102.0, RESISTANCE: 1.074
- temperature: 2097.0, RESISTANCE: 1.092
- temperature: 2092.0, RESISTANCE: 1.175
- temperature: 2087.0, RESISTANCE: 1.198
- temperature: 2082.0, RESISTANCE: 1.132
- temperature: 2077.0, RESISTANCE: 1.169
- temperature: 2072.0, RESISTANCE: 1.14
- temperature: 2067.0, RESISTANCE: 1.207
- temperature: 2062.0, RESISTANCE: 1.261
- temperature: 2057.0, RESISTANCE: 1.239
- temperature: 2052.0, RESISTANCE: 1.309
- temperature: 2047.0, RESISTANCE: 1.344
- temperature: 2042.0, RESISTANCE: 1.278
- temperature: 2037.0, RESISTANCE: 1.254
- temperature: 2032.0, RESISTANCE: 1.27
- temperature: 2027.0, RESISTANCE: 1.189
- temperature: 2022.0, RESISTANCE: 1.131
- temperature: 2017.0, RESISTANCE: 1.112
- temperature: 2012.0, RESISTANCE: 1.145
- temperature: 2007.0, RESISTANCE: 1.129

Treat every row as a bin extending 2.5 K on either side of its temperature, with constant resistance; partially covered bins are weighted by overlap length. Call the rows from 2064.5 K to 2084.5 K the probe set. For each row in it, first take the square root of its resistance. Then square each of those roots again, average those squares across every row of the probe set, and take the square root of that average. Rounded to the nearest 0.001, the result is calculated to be 1.078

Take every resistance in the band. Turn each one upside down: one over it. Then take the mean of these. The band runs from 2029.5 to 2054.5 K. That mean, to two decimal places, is 0.78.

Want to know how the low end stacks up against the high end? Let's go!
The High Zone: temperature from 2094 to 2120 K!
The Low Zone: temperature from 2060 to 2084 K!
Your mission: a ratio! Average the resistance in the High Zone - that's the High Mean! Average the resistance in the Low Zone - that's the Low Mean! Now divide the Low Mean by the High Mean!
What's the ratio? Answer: 1.10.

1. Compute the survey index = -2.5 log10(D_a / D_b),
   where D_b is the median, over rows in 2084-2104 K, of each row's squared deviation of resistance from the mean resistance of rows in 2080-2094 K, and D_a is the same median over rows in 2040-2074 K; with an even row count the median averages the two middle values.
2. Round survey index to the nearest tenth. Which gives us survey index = -1.0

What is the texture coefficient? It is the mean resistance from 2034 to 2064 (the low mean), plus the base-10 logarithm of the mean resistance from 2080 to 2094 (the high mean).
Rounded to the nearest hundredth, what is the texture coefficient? 1.35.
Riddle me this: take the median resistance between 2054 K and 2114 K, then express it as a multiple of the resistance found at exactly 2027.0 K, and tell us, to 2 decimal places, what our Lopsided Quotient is 0.97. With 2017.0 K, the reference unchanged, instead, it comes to 1.04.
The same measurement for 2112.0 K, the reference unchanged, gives 1.08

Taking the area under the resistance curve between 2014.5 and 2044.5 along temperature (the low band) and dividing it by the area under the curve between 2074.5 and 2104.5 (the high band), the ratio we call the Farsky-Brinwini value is 1.06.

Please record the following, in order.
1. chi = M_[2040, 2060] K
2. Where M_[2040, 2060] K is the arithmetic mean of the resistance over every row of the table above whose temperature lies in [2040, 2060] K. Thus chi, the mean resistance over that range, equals 1.29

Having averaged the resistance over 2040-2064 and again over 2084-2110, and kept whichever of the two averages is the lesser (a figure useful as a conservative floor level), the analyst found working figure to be 1.12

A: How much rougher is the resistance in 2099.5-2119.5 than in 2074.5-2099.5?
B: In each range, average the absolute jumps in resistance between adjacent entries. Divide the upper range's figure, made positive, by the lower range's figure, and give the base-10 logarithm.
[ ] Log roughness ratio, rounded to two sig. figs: -0.58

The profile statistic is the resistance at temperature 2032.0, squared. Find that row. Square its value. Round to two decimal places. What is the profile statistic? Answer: 1.61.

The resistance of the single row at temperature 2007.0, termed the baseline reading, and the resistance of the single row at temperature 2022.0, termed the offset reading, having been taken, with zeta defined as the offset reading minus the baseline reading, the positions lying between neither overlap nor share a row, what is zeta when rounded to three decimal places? 0.002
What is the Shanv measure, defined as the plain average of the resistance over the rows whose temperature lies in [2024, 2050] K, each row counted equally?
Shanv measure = 1.27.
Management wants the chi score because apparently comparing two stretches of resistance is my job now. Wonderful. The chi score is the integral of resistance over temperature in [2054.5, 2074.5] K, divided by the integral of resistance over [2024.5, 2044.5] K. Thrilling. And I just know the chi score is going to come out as 0.97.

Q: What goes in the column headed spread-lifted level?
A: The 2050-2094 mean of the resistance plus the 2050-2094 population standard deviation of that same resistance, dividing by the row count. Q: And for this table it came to 1.26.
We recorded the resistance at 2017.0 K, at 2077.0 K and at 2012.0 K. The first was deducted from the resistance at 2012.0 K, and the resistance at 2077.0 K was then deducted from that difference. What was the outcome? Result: -1.14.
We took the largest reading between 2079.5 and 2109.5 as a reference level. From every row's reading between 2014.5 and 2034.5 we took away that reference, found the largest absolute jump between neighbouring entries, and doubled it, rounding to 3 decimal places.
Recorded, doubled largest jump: 0.162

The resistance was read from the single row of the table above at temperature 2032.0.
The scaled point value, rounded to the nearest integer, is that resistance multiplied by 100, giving 127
